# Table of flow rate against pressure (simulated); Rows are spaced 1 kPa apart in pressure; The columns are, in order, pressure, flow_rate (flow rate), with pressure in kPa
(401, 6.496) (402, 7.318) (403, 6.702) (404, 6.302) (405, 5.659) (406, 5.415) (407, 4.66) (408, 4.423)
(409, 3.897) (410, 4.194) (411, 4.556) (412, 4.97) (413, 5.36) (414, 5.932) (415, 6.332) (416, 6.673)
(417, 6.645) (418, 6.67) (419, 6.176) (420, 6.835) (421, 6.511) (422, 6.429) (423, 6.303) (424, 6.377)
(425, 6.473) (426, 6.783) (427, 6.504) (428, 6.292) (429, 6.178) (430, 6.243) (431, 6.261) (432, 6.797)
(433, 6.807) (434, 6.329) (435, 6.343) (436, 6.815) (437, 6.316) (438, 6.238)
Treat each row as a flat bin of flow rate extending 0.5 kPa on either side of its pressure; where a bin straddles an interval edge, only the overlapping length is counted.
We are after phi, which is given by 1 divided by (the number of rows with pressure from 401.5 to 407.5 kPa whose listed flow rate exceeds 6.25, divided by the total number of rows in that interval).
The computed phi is 2.0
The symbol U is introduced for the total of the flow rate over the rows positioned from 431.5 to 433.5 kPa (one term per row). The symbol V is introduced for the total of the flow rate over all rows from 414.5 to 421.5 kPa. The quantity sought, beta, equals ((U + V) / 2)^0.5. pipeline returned 5.5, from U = 14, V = 46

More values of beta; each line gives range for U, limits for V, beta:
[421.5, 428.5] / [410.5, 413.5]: 5.5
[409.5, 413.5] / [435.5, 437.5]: 4.0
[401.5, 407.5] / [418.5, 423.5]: 5.8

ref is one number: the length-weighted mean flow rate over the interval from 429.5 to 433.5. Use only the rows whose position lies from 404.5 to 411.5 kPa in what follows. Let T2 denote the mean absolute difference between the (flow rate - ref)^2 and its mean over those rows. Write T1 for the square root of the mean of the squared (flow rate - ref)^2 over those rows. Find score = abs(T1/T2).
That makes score 2.6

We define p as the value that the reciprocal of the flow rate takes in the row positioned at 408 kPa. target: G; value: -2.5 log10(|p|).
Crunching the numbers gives 1.61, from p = 0.226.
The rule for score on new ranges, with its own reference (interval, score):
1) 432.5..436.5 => 2.8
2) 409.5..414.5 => 2.1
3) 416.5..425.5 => 1.6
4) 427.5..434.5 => 4.7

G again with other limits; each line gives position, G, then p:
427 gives 2.03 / 0.154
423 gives 2.00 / 0.159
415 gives 2.00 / 0.158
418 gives 2.06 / 0.150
